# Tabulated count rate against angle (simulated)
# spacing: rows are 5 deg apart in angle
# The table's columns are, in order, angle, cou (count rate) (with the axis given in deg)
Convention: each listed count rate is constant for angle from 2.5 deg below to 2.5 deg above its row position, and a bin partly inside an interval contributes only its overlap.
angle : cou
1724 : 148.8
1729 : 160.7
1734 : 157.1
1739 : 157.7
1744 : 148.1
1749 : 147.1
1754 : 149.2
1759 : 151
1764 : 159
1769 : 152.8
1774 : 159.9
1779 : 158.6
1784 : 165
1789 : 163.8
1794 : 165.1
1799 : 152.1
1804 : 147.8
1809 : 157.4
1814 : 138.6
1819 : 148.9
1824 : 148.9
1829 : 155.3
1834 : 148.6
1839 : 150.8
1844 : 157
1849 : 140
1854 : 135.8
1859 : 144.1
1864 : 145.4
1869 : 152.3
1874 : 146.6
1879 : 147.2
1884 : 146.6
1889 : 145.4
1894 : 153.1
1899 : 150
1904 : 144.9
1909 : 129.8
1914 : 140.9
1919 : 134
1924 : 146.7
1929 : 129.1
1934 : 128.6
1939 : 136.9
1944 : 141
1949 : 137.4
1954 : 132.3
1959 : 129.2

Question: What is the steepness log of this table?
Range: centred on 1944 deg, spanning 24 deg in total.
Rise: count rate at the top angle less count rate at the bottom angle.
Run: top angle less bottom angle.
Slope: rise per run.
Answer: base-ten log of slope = -0.73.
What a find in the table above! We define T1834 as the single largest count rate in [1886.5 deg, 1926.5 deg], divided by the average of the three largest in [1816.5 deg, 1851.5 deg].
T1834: 0.99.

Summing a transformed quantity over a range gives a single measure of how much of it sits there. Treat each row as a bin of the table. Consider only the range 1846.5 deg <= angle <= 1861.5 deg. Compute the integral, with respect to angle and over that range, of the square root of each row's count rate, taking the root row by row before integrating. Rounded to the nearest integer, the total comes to 177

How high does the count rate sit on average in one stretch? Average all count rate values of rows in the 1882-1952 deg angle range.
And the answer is 140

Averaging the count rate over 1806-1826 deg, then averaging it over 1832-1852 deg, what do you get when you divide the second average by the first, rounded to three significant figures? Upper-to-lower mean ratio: 1.00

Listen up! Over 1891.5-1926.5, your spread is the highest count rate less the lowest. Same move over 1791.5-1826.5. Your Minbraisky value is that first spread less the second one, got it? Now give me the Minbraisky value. -3.2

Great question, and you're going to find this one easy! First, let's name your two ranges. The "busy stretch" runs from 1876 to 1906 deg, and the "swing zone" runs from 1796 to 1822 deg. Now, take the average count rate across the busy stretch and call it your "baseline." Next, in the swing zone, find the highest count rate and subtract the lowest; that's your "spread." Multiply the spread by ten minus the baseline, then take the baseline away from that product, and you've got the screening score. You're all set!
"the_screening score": -2740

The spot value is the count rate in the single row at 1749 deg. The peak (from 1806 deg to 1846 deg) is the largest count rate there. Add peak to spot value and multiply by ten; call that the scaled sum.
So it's 3045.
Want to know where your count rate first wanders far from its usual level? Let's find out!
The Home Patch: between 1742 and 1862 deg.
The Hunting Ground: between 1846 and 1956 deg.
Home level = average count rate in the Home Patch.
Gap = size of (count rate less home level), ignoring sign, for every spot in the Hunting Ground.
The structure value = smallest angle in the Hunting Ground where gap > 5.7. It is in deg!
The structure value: 1849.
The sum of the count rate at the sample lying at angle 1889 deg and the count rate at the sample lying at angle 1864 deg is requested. 291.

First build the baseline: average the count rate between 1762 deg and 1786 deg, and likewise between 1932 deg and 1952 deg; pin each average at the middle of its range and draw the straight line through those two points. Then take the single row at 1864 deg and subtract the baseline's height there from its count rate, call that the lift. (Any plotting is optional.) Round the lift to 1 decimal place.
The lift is -1.3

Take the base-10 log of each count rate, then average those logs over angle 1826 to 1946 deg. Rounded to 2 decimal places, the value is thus 2.16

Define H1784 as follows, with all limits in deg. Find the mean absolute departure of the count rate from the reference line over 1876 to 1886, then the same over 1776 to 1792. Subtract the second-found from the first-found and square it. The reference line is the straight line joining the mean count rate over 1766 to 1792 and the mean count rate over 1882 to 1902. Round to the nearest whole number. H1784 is 1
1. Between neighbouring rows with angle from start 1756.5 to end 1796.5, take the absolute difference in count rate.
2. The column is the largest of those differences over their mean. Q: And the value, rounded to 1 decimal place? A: 1.8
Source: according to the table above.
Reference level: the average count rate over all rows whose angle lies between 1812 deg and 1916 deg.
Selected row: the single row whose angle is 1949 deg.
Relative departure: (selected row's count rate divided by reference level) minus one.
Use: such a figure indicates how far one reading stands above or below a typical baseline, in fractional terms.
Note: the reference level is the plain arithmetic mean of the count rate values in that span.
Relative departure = -0.06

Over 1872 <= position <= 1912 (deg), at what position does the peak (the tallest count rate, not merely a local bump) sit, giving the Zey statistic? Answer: 1894 deg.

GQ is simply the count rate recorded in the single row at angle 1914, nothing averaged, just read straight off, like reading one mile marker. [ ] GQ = 140.9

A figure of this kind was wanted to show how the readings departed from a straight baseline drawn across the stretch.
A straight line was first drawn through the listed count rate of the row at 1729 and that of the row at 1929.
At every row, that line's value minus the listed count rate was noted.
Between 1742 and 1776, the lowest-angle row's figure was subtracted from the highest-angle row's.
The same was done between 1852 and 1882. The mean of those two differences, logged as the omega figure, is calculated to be -16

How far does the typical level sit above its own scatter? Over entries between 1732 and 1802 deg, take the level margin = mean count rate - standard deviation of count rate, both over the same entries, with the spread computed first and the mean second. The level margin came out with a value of 150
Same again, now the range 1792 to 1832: 144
